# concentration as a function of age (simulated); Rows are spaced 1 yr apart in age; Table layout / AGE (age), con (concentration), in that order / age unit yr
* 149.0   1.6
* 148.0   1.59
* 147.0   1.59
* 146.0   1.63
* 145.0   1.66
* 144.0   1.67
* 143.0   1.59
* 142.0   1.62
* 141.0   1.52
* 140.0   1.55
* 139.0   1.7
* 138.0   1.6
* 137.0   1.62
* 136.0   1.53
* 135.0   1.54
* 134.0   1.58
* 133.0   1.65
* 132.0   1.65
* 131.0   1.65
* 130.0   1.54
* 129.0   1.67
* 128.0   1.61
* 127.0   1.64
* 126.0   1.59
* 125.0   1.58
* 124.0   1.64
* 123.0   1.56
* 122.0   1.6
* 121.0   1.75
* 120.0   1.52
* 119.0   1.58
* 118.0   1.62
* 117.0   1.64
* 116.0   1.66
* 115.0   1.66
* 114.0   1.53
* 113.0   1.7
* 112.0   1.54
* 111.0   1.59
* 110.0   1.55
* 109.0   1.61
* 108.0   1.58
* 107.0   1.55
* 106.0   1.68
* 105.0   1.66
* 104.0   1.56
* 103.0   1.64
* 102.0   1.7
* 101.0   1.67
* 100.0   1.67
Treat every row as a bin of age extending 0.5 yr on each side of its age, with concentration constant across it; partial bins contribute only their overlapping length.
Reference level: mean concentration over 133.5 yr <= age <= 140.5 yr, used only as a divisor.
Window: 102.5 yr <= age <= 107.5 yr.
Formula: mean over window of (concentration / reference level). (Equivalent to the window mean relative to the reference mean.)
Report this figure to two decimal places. 1.02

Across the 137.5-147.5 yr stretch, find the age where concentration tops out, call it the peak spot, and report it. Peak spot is 139.0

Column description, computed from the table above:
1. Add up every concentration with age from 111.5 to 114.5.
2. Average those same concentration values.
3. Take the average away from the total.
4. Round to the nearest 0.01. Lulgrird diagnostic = 3.18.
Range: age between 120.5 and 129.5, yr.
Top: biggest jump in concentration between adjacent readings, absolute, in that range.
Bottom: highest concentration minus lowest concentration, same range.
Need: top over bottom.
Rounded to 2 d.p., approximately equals 0.79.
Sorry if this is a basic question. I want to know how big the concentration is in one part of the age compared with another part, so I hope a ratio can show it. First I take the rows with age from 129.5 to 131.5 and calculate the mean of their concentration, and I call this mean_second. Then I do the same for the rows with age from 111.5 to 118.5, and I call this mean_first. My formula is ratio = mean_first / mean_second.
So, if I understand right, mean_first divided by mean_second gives 1.02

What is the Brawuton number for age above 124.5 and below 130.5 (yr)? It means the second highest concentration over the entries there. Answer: 1.64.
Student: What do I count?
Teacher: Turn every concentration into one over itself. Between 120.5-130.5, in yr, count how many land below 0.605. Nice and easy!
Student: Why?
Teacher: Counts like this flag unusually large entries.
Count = 2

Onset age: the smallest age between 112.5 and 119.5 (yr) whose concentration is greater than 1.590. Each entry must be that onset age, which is 113.0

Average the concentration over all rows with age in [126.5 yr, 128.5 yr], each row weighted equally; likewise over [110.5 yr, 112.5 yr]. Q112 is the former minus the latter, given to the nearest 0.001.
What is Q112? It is 0.060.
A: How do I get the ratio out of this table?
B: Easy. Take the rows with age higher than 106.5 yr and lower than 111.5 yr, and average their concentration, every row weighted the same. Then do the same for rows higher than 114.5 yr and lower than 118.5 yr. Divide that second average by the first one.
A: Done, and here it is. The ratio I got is 1.04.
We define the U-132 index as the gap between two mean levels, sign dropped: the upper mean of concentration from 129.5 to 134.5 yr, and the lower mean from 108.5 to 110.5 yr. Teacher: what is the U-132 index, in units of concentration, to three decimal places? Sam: 0.034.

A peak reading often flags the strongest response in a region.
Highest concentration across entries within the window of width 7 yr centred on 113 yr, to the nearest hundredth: 1.70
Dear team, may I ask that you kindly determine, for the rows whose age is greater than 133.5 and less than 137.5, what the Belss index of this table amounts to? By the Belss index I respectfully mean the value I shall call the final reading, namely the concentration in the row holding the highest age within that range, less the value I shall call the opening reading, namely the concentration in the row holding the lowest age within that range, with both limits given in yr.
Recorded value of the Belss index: 0.04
